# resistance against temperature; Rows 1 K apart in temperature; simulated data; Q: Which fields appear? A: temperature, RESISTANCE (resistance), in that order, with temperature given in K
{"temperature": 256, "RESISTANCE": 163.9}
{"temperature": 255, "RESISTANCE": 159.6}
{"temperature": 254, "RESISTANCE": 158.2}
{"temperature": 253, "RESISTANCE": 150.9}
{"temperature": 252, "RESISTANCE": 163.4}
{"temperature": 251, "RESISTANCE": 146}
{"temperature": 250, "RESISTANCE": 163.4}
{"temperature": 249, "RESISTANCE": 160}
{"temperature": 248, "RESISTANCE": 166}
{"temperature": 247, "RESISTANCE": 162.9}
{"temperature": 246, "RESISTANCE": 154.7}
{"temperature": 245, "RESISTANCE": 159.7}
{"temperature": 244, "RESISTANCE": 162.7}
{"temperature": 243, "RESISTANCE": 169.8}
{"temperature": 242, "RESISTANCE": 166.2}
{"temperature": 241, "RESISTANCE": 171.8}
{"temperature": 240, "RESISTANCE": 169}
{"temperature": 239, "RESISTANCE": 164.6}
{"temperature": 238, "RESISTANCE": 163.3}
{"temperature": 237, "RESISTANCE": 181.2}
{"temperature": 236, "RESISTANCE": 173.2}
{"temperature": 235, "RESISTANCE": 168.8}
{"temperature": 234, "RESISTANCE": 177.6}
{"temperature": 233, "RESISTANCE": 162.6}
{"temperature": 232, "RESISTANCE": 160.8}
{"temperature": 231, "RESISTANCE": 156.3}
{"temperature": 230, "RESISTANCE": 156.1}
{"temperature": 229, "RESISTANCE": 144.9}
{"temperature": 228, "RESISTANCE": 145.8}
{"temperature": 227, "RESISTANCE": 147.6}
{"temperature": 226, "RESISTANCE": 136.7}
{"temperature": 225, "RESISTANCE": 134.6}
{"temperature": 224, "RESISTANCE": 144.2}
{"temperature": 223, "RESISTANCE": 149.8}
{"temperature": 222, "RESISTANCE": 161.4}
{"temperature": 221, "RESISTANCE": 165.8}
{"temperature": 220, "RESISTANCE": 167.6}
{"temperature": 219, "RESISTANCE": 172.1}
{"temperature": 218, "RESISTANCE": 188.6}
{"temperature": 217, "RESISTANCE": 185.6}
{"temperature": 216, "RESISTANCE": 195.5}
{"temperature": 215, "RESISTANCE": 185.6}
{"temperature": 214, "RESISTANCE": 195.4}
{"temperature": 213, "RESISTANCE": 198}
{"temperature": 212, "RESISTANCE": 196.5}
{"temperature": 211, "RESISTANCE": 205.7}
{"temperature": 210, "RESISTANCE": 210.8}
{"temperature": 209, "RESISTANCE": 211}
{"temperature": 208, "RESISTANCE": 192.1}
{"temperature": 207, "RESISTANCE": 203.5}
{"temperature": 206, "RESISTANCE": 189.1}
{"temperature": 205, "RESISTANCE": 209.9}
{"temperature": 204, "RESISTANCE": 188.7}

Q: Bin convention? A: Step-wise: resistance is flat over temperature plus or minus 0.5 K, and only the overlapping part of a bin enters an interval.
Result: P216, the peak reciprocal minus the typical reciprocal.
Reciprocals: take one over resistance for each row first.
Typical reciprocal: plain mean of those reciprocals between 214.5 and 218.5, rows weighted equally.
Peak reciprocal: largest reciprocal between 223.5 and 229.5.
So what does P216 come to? 0.0021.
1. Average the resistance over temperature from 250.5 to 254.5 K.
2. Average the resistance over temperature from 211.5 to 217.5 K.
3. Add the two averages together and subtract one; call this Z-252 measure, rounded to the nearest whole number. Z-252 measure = 346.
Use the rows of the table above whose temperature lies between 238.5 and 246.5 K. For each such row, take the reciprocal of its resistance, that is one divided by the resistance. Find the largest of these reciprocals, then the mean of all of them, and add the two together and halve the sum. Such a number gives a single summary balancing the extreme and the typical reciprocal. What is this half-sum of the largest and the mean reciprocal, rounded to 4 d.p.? 0.0063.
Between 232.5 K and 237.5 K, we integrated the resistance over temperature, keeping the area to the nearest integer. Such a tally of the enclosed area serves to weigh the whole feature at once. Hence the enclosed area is 863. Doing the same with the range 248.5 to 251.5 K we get 469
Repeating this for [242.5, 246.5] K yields 647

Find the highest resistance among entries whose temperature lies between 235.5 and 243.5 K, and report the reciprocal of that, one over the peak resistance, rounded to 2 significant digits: 0.0055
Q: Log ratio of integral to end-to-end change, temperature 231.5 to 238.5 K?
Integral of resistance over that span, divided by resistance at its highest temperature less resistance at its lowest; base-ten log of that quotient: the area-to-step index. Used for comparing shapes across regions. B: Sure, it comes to 2.68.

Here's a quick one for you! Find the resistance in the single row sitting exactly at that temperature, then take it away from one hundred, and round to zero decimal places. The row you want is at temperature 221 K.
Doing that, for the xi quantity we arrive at -66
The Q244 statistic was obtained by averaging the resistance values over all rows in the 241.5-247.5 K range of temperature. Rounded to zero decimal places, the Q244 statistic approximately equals 163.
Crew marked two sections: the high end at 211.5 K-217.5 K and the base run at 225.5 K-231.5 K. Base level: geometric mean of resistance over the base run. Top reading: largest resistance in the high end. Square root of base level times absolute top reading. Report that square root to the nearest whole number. 171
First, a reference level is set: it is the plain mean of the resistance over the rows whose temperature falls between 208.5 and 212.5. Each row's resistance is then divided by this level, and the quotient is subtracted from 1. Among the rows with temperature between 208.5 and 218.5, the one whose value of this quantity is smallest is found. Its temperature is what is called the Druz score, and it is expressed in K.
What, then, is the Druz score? 209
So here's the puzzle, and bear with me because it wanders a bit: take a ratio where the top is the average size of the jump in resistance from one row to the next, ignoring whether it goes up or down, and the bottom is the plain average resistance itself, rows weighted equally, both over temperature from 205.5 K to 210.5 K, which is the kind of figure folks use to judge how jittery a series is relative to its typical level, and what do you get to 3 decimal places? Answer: 0.056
